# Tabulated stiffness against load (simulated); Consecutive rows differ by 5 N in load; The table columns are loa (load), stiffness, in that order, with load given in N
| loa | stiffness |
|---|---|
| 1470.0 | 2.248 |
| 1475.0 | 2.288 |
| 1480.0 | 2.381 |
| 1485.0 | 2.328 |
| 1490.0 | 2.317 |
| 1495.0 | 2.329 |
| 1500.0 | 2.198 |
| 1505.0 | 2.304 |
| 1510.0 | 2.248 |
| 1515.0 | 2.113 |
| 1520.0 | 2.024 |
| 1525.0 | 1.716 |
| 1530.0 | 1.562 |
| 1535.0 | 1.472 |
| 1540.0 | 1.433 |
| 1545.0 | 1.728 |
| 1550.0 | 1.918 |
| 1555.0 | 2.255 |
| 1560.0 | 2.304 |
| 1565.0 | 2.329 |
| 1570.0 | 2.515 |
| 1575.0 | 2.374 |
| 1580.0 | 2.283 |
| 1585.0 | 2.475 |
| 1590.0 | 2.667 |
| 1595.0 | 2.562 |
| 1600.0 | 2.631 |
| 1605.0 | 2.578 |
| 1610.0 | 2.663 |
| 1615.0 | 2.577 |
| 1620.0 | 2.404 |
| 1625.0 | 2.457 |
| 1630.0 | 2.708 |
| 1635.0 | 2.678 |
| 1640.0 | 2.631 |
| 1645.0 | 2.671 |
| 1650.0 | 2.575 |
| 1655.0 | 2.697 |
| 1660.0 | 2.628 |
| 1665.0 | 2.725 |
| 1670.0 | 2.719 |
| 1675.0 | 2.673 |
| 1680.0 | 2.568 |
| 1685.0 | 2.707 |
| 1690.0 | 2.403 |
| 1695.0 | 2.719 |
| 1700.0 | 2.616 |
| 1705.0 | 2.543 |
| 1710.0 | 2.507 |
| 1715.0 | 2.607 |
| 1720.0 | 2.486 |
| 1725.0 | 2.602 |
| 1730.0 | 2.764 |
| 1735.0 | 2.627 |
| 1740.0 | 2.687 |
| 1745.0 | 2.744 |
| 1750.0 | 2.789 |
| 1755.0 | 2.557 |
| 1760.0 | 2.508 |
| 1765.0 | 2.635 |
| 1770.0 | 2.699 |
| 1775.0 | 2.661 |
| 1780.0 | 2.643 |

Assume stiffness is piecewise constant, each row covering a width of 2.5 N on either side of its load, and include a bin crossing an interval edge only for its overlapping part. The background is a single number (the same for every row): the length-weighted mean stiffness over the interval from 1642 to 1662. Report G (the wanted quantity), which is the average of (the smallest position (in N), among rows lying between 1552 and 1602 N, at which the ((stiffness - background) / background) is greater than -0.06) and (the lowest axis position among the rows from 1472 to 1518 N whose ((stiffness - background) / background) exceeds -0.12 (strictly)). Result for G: 1525.0 N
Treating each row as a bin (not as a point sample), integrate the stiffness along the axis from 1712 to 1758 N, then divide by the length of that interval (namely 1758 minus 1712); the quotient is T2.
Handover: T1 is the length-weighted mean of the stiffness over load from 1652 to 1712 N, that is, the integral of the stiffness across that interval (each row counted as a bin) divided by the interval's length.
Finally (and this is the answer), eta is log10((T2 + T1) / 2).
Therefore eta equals 0.421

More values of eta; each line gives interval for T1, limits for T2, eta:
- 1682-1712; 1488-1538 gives 0.362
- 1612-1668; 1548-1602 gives 0.399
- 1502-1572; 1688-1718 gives 0.358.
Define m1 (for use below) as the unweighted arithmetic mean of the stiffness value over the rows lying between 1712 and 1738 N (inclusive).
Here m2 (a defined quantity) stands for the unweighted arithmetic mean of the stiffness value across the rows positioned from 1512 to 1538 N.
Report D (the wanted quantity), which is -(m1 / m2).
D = -1.47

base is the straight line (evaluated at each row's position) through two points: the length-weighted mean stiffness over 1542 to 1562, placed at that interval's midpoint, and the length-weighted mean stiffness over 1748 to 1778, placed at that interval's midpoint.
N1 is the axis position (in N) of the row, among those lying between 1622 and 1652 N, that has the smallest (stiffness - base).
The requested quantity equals 1625.0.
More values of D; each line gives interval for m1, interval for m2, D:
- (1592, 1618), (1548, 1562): -1.21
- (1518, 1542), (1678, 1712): -0.64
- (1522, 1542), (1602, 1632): -0.60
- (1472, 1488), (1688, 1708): -0.91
